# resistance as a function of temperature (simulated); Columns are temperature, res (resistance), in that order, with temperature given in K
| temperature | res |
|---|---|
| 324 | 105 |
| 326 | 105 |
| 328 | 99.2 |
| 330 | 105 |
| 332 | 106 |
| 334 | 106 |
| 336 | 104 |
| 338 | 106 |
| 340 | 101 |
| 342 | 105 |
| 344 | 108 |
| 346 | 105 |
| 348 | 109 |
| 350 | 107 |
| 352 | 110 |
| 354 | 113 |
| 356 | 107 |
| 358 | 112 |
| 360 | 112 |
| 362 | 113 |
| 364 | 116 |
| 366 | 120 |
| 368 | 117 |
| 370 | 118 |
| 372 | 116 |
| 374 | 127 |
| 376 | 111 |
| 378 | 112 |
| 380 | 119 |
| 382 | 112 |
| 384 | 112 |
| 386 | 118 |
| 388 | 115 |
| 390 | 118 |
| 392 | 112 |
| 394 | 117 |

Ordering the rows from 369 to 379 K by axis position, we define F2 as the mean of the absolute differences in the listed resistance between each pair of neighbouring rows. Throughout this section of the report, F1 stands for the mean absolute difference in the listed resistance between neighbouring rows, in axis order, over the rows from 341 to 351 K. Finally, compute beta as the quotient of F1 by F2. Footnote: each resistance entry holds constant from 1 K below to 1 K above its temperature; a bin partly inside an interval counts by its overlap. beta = 0.4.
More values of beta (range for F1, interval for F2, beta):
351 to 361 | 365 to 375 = 0.8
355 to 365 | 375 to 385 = 0.6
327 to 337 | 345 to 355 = 0.7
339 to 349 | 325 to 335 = 1.1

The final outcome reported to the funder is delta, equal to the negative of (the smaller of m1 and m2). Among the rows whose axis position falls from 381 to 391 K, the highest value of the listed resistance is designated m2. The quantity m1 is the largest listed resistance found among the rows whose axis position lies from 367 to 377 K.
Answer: -118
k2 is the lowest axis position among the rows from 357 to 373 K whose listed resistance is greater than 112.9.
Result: 362 K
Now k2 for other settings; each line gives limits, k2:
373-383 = 374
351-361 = 354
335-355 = 354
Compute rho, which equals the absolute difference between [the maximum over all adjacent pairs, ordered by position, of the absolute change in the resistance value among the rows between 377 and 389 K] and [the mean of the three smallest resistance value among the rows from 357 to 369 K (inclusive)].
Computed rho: 105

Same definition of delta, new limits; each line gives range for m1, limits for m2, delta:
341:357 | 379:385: -113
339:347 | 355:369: -108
